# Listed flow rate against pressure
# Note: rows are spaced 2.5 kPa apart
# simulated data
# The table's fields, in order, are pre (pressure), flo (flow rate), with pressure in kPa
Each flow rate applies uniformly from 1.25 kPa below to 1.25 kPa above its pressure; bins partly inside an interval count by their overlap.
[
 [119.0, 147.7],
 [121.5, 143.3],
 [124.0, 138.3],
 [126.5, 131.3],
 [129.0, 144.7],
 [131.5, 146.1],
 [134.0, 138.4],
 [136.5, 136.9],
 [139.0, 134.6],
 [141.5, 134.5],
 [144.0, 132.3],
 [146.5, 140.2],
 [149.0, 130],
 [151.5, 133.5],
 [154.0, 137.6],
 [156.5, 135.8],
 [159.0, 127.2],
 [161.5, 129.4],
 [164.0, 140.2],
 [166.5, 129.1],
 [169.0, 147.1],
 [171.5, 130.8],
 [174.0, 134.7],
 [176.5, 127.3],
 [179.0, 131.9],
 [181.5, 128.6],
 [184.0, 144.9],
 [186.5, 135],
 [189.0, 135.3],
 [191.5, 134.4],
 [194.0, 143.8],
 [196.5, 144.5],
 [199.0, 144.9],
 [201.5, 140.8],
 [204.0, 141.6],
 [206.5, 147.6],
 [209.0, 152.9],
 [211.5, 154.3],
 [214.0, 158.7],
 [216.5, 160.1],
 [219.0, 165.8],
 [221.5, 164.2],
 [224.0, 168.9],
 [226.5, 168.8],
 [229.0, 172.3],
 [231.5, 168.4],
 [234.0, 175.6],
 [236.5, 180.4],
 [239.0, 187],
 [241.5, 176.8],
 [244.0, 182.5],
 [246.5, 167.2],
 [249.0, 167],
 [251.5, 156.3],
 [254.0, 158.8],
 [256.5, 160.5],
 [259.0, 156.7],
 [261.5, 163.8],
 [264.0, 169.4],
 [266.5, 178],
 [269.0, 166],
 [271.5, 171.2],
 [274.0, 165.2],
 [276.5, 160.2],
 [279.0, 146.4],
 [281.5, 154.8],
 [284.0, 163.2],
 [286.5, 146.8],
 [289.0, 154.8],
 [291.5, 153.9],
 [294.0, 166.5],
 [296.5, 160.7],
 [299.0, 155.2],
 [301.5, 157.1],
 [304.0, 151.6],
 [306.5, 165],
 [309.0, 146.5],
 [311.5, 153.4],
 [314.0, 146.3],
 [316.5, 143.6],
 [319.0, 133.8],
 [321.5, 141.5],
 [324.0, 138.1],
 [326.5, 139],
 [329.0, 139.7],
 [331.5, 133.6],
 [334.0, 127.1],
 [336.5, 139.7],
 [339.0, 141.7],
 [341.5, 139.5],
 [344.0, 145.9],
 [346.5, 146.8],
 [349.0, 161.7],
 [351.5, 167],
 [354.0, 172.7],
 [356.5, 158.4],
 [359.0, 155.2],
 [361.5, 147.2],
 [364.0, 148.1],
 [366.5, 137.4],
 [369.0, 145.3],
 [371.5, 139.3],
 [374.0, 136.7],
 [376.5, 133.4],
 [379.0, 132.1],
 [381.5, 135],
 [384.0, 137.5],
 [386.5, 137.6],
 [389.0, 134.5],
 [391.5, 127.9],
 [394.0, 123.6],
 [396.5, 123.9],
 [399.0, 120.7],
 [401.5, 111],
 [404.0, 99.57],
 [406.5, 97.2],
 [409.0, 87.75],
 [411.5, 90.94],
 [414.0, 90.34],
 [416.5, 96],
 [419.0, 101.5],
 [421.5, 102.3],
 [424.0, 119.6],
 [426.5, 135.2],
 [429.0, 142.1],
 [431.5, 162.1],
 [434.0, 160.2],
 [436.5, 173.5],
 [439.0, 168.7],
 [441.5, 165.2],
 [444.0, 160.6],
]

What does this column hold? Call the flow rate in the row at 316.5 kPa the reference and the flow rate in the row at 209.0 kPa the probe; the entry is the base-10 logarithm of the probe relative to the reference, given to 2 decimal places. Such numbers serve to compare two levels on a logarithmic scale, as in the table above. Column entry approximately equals 0.03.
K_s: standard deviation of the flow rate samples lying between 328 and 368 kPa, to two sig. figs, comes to 12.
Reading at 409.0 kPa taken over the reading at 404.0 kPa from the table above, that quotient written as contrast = 0.88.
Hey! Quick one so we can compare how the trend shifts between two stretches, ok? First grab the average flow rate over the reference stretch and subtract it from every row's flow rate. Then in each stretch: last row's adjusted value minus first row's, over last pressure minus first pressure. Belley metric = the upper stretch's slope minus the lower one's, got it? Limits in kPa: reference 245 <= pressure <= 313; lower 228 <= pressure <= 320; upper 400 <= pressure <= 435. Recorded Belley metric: 1.9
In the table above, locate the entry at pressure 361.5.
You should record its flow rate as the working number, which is 147.2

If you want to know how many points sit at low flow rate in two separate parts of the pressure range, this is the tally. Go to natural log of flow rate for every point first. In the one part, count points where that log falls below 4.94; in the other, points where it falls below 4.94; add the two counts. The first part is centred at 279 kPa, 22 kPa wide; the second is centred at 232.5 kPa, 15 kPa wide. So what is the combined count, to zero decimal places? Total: 0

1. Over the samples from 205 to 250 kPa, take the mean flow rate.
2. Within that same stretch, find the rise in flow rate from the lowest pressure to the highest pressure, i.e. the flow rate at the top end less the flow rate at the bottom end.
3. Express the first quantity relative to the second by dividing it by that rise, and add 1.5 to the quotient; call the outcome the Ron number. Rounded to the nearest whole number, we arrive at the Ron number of 10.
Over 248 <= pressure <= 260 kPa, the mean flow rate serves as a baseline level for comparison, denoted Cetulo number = 160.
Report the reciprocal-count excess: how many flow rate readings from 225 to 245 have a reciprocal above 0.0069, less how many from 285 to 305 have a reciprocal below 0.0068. -7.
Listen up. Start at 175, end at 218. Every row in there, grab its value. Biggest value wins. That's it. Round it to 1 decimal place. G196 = 160.1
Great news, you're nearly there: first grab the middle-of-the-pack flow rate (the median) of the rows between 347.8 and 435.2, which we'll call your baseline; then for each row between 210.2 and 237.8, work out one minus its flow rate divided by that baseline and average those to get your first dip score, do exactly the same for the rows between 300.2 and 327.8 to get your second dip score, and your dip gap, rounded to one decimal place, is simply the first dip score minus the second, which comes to -0.1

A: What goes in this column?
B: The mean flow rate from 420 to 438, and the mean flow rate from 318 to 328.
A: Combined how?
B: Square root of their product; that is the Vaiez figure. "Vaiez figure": 140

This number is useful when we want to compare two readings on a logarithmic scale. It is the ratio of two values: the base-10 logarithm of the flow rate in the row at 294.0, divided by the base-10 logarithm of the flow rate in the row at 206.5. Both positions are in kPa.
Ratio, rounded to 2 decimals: 1.02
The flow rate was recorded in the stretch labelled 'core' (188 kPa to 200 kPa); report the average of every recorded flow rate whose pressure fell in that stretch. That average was 141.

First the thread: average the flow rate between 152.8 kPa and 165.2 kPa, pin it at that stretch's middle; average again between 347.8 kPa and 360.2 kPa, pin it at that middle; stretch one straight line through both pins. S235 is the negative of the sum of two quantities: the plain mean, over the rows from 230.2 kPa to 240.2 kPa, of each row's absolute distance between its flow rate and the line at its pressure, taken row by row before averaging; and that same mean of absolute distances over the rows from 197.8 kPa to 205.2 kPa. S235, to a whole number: -35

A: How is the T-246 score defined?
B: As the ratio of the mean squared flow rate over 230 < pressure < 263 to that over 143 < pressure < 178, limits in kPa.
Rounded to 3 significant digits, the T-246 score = 1.60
